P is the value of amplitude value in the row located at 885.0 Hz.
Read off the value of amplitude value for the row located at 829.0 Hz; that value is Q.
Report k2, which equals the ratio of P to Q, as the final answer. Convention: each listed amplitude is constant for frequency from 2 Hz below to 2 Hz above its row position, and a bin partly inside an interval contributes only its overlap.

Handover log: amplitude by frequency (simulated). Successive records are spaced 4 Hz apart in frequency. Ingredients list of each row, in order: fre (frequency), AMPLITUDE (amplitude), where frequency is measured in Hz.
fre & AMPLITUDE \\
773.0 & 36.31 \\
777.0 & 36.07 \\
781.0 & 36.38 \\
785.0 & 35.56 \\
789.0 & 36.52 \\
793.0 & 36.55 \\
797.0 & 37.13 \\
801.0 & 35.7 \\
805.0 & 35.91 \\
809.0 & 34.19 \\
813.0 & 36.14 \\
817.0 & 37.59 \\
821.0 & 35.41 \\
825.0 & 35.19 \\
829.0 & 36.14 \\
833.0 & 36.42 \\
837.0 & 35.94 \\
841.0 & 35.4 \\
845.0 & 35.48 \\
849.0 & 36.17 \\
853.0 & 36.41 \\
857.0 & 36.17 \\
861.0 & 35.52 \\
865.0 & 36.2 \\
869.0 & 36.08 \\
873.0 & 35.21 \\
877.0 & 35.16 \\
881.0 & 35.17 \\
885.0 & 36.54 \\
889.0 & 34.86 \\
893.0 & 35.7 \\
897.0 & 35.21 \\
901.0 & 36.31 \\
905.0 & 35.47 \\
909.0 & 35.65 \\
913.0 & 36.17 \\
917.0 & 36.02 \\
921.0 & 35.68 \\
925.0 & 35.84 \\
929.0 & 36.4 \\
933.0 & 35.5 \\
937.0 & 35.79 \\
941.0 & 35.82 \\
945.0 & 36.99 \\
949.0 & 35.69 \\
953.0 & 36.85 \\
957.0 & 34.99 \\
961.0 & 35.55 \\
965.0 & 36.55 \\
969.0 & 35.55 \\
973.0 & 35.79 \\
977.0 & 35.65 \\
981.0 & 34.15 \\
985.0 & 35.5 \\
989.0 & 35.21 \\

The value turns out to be 1.01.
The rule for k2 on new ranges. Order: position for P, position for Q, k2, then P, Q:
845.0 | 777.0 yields 0.98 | 35.48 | 36.07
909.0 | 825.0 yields 1.01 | 35.65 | 35.19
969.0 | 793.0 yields 0.97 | 35.55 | 36.55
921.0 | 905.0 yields 1.01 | 35.68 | 35.47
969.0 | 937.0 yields 0.99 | 35.55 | 35.79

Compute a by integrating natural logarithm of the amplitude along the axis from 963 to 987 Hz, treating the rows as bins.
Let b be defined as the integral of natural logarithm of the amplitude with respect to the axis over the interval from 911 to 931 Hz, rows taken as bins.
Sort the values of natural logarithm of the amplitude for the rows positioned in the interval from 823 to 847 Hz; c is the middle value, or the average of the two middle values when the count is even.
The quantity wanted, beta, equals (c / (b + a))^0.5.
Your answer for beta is 0.151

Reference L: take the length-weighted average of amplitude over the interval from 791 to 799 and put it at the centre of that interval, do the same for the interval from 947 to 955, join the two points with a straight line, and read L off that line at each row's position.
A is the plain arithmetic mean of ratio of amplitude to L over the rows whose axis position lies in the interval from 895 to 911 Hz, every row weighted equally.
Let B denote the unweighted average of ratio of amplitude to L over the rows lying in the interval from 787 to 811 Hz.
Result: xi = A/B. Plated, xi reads 1.00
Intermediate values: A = 0.98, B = 0.978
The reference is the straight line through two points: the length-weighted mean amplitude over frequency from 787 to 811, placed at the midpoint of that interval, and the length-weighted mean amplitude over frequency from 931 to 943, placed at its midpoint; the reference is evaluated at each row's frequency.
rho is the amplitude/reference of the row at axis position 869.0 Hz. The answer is 1.006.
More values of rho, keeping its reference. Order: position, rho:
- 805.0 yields 0.998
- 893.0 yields 0.997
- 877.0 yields 0.981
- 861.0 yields 0.990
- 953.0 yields 1.033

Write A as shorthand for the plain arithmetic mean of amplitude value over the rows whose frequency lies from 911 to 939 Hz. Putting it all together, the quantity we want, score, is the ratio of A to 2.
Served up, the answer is 18.0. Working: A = 35.91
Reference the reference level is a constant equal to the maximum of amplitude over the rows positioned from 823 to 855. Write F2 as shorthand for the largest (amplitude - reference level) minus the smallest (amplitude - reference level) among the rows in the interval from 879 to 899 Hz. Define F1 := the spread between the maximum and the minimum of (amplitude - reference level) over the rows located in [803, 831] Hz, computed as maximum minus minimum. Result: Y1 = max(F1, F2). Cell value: 3.4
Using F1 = 3.4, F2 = 1.68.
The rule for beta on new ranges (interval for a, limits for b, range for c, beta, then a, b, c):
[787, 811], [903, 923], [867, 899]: 0.150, 86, 72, 3.561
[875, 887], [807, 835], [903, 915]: 0.158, 43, 100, 3.574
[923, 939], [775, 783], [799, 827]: 0.204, 57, 29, 3.575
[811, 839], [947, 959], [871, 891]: 0.158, 100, 43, 3.560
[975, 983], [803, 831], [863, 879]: 0.167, 28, 100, 3.574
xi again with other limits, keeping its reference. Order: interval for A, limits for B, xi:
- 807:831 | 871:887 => 1.00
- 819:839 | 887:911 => 1.00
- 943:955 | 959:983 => 1.03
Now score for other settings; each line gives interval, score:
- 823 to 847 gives 17.9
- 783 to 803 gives 18.1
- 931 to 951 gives 18.0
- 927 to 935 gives 18.0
